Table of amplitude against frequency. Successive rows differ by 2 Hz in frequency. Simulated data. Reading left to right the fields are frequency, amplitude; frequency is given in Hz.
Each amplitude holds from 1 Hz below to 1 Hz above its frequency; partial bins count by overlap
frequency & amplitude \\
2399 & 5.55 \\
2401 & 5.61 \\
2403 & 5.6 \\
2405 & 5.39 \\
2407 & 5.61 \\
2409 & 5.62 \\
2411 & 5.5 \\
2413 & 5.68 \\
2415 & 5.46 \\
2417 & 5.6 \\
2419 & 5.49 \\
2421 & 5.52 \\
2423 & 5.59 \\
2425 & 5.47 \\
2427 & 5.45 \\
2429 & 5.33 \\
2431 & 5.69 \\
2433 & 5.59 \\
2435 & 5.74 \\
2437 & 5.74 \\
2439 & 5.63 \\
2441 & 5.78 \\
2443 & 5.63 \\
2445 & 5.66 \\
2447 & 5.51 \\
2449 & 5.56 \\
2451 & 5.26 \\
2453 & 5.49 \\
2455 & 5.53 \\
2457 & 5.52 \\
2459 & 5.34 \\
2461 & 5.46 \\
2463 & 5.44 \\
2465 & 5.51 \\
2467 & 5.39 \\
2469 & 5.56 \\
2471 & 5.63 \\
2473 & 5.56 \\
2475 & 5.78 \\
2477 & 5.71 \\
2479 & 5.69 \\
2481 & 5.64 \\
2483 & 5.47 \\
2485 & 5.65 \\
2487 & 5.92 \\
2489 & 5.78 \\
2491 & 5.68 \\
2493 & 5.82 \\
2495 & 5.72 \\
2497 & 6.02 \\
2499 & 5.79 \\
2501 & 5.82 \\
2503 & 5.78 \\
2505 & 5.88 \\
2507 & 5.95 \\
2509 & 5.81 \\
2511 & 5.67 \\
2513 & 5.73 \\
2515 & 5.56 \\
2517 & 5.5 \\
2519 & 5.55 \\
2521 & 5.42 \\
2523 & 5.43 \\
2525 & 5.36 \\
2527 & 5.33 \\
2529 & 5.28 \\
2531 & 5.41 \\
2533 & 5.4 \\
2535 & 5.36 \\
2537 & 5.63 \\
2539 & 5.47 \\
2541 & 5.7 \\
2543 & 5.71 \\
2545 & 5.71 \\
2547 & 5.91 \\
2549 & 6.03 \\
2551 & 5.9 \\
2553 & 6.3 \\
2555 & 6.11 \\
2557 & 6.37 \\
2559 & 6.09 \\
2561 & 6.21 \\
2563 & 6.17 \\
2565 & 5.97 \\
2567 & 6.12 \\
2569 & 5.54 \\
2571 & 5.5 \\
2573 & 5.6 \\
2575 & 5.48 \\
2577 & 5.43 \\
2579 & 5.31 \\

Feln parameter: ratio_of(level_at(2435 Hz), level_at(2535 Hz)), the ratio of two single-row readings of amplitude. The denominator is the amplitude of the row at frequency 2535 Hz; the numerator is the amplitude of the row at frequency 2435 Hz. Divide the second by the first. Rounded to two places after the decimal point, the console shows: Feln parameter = 1.07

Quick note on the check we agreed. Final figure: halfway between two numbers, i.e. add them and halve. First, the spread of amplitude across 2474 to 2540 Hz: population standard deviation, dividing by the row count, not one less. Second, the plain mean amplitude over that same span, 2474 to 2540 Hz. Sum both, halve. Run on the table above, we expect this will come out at 2.92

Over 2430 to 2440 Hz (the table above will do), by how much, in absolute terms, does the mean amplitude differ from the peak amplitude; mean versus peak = 0.062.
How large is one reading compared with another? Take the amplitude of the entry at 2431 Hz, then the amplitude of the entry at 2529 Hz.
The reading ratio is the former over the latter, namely 1.08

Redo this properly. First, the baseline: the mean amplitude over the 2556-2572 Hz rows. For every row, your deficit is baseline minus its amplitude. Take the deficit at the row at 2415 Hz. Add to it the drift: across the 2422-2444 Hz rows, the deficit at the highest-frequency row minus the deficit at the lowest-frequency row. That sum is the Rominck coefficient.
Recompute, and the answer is 0.50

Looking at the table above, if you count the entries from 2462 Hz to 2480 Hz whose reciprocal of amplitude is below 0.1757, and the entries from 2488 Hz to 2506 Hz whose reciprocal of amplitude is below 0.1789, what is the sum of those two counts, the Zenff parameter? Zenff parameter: 11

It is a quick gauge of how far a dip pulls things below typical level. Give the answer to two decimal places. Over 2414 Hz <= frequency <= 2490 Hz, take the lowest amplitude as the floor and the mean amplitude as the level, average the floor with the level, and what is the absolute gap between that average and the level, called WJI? 0.16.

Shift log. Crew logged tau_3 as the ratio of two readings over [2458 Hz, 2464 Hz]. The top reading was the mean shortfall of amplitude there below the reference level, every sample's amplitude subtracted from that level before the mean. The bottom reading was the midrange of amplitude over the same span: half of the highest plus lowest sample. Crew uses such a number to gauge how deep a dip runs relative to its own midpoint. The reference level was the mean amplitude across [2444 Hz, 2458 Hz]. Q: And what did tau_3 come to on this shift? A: 0.017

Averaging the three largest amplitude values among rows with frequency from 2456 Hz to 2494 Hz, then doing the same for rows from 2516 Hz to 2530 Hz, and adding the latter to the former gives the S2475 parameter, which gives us 11.3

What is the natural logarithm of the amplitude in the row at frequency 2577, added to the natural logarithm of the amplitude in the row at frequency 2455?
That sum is 3.40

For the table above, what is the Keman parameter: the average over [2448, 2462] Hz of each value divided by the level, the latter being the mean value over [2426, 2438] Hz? 0.98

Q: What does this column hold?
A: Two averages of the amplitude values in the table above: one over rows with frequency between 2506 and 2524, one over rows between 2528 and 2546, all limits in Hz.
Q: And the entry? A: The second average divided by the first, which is 0.98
